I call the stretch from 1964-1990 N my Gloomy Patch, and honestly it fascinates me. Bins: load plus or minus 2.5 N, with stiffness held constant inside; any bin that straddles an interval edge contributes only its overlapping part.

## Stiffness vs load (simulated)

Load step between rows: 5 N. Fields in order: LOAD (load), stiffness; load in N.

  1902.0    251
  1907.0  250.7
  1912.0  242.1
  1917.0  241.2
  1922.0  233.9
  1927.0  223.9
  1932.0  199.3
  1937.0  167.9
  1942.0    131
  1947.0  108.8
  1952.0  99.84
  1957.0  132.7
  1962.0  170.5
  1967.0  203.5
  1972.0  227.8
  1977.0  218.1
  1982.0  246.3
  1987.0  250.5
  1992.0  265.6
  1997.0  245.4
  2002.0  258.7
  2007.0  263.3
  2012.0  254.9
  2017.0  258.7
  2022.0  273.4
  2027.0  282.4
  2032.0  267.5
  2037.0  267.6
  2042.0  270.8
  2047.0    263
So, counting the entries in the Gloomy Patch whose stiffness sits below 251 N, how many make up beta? 5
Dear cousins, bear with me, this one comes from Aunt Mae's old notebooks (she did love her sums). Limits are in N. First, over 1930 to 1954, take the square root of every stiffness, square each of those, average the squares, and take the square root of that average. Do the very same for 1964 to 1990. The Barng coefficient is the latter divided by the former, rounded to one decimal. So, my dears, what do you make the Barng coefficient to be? 1.3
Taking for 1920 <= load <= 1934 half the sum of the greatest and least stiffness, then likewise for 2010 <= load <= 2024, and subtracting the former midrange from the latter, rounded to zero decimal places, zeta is 48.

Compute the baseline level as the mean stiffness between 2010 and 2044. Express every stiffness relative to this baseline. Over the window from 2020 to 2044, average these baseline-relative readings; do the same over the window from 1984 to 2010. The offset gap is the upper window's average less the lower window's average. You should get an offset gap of 16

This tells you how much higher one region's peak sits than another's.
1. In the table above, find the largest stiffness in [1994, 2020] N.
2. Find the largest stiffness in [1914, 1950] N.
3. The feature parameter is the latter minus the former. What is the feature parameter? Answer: -22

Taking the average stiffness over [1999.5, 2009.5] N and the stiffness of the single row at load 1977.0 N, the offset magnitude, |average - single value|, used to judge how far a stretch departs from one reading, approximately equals 43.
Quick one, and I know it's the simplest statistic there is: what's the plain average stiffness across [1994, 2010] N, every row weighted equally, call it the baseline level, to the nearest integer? 256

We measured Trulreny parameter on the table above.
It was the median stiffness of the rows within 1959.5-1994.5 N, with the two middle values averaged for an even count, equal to 228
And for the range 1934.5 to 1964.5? 132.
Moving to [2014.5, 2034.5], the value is 270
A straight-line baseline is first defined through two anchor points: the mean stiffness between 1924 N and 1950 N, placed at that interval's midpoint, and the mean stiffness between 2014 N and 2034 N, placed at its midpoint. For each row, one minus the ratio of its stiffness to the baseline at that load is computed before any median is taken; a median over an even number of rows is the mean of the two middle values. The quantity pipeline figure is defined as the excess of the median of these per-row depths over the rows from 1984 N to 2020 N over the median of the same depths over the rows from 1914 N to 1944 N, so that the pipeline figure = 0.29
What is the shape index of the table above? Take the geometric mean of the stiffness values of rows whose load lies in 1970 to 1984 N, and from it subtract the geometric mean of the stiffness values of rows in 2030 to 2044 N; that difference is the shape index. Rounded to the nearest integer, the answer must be -38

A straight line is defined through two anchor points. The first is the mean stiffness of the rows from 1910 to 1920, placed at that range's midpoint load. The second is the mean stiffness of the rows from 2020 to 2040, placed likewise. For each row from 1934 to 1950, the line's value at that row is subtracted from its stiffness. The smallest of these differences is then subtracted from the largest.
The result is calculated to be 62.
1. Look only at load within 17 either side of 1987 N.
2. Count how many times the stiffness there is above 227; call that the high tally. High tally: 6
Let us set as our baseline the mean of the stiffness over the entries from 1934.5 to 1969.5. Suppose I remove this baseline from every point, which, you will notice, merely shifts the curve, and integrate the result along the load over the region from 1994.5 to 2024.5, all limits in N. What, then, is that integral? 3425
